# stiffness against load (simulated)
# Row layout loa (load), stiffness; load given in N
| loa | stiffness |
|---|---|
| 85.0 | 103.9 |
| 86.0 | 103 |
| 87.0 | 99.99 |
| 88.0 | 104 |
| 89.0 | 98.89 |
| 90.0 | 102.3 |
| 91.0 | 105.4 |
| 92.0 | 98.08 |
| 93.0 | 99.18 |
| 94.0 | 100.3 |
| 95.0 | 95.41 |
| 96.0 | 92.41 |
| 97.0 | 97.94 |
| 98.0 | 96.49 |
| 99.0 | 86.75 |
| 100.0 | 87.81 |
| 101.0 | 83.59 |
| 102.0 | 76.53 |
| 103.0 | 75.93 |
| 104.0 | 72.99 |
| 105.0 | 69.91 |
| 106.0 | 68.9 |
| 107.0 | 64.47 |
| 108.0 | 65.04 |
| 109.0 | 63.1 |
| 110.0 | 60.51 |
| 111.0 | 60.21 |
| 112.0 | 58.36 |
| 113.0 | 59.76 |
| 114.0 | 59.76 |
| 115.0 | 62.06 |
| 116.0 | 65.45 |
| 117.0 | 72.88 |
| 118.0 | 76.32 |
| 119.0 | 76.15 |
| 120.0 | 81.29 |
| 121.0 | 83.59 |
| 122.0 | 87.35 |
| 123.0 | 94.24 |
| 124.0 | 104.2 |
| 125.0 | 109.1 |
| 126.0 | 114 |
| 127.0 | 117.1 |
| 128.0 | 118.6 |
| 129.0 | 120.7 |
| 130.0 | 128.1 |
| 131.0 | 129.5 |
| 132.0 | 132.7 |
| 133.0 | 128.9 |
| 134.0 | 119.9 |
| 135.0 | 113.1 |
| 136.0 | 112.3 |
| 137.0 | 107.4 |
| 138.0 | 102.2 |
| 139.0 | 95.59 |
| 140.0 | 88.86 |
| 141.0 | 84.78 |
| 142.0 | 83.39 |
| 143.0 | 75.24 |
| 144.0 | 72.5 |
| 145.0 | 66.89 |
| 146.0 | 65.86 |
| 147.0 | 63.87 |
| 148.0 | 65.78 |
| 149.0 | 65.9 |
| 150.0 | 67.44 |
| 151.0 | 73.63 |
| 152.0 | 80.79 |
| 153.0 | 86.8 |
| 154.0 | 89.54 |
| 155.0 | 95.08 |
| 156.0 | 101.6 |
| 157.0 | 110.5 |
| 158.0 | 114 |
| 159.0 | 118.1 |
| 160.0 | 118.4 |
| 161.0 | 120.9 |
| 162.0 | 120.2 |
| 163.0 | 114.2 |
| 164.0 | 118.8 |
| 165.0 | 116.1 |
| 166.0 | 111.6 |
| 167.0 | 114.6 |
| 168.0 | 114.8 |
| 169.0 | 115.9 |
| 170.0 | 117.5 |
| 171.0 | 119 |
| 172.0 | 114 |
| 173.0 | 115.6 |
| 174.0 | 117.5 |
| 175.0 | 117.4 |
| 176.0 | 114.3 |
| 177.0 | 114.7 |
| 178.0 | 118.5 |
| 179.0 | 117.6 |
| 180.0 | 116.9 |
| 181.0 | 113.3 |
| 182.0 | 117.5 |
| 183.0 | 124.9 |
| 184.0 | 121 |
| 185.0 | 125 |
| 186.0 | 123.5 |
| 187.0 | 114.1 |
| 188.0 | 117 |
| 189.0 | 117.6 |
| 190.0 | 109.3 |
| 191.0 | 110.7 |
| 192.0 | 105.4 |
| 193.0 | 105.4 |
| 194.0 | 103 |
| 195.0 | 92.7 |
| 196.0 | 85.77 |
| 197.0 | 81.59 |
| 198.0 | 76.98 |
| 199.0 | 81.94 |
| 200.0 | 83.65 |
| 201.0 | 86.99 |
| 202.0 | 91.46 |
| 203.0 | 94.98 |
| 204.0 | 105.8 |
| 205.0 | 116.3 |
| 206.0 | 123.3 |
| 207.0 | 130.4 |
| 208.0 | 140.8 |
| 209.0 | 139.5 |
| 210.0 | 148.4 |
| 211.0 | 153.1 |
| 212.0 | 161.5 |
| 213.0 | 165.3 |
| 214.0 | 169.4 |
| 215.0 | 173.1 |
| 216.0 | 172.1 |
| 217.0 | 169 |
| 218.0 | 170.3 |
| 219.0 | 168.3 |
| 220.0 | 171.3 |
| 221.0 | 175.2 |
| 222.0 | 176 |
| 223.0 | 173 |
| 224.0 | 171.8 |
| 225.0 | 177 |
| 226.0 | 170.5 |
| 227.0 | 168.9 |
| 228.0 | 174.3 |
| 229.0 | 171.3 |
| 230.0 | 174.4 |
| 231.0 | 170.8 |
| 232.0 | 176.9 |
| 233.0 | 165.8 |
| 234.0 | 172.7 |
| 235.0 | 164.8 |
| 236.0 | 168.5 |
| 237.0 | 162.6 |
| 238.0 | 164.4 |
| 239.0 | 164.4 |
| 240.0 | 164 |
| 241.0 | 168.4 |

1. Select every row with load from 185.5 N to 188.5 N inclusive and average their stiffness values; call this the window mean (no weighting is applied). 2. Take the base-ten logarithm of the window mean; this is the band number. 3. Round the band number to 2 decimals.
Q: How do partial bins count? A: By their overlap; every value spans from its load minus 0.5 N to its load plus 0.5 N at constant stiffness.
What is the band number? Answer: 2.07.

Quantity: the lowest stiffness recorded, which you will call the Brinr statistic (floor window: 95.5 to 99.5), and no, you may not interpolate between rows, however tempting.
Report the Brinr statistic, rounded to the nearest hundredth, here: 86.75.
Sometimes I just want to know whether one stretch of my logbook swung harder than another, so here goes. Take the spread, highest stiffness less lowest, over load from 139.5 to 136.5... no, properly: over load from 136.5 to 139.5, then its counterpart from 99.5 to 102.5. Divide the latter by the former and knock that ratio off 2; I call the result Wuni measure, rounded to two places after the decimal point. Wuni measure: 1.04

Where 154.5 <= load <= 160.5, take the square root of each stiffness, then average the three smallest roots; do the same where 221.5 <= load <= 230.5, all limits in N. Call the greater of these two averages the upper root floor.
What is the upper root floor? 13.0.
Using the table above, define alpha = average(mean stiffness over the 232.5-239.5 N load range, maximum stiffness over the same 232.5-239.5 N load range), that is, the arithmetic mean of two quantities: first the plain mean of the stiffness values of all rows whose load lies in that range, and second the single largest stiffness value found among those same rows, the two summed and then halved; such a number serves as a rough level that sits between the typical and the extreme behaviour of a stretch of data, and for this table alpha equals 169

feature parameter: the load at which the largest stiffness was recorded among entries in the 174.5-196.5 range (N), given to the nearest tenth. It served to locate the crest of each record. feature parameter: 185.0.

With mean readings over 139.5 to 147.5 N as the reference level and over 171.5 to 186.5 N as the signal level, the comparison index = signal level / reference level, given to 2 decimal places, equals 1.57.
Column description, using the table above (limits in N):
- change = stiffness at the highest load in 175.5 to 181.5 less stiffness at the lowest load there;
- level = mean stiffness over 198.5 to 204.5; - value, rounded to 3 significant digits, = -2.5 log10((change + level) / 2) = -4.13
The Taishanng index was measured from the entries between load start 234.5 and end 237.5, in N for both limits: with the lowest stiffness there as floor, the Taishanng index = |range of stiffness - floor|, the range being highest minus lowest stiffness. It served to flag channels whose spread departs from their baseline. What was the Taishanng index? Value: 157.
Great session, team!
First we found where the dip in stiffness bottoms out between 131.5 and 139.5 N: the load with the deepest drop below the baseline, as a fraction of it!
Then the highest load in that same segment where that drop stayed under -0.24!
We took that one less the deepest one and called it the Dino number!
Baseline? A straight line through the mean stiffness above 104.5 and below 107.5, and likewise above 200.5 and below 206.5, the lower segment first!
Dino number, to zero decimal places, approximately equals -1 N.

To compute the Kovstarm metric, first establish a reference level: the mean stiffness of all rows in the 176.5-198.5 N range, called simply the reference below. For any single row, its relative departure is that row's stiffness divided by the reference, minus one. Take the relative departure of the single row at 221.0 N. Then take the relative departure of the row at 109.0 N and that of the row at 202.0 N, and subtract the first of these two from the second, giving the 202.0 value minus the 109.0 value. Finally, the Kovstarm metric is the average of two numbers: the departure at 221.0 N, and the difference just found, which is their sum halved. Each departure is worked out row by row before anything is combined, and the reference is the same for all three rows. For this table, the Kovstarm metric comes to 0.43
